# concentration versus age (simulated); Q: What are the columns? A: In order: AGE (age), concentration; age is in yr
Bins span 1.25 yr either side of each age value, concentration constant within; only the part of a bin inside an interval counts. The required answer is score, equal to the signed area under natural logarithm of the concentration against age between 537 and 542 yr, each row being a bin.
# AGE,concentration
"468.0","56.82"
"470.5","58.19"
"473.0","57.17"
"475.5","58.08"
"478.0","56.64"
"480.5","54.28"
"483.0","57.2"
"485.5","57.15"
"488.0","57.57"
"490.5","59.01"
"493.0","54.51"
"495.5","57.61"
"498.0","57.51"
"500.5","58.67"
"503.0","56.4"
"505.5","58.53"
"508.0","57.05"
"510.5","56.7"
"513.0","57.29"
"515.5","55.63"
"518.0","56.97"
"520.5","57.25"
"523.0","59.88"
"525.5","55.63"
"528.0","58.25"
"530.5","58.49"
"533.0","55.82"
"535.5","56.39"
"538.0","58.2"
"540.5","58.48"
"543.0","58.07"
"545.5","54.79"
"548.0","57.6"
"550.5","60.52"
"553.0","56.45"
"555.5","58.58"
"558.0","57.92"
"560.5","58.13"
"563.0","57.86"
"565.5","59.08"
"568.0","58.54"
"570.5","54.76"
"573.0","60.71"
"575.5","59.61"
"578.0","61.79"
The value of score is 20.3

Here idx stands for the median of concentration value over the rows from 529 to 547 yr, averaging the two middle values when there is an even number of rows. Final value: 58.1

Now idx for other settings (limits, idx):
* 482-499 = 57.5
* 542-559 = 57.9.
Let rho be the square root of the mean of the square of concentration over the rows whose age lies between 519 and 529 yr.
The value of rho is 57.8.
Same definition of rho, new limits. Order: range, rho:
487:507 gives 57.5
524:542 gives 57.3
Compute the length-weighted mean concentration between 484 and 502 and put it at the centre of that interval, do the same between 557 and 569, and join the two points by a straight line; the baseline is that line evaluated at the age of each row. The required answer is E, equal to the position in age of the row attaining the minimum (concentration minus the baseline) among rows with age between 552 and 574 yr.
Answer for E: 570.5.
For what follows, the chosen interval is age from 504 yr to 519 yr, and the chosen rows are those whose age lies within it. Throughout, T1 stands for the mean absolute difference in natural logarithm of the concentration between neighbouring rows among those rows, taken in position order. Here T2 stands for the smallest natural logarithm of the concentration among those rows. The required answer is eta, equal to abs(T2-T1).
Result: 4.00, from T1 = 0.019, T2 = 4.02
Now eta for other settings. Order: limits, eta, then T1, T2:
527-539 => 4.00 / 0.023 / 4.02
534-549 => 3.97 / 0.030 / 4.00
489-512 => 3.97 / 0.033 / 4.00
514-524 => 3.99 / 0.025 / 4.02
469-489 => 3.97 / 0.023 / 3.99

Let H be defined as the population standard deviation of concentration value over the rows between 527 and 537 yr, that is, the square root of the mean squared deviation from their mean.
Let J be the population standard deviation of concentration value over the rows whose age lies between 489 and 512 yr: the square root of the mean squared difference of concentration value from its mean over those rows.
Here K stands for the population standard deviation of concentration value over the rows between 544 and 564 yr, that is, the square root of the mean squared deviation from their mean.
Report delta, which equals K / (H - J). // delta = -10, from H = 1.15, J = 1.31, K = 1.54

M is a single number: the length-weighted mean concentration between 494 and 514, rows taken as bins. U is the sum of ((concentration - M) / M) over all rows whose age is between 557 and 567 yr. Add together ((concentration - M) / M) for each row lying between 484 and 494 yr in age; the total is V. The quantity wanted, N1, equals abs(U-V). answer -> 0.083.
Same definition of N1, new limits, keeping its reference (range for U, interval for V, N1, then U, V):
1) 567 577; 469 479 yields 0.062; 0.068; 0.006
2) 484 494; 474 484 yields 0.036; -0.026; -0.062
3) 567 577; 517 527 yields 0.068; 0.068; 0.000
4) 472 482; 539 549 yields 0.048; -0.062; -0.014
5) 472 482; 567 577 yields 0.130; -0.062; 0.068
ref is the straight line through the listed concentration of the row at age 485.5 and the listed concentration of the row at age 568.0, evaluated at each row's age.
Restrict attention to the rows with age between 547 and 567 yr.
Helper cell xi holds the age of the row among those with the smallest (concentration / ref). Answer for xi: 553.0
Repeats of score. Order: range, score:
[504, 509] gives 20.3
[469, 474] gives 20.3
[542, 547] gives 20.2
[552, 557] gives 20.3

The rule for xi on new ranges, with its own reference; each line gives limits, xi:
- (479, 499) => 480.5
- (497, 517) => 515.5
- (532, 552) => 545.5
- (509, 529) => 525.5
